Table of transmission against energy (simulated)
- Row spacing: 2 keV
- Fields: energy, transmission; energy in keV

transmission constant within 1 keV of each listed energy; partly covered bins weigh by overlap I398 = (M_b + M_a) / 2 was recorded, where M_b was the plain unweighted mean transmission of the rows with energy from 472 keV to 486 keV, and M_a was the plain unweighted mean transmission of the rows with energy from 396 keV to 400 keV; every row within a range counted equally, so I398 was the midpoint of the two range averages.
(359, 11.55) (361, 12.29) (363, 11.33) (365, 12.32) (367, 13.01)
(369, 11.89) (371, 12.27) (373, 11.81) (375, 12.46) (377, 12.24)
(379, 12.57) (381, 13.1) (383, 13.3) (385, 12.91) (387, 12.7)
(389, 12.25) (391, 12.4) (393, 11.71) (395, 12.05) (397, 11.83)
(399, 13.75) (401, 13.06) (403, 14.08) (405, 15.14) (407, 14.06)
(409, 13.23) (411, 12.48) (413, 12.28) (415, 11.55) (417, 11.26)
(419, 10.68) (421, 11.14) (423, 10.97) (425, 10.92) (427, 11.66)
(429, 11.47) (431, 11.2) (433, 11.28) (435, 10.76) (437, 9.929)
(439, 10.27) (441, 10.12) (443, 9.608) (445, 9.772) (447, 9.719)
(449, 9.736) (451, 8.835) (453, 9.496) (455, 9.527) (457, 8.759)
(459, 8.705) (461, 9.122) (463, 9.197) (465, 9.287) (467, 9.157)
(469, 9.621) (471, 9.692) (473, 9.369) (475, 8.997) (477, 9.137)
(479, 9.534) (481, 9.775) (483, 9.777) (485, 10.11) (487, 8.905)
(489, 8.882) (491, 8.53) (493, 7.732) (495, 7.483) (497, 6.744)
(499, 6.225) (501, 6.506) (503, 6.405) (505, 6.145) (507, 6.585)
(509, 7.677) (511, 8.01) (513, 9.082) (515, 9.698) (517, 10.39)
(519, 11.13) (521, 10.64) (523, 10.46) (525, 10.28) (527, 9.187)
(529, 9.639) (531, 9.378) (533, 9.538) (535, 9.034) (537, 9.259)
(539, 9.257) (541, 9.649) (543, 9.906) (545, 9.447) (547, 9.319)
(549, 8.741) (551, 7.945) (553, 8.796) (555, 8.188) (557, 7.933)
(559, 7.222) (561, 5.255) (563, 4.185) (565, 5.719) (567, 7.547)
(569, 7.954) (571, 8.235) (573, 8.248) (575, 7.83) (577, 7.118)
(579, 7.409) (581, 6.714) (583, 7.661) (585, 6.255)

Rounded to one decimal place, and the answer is 11.2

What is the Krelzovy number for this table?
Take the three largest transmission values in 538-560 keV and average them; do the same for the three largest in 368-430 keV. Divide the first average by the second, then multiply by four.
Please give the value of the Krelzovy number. 2.7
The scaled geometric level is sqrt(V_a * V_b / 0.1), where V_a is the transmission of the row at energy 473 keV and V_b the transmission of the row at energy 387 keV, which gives 34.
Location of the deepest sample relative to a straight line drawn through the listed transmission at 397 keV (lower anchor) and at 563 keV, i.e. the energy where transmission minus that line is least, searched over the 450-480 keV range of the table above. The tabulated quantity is 451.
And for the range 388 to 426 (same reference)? 393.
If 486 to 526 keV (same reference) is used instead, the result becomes 499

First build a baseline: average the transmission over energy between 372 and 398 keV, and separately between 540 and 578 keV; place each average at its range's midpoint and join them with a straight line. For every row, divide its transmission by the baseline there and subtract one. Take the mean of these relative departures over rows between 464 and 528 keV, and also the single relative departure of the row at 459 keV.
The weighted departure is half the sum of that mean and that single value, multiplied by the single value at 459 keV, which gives 0.020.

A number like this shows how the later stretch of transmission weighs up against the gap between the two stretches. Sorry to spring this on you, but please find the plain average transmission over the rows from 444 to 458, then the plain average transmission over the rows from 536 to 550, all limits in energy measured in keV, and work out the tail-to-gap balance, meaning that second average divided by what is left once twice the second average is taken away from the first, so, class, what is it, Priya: -1.0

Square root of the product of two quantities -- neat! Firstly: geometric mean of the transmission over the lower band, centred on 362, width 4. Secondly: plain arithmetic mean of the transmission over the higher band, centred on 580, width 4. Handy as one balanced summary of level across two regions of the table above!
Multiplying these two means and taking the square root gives 9.1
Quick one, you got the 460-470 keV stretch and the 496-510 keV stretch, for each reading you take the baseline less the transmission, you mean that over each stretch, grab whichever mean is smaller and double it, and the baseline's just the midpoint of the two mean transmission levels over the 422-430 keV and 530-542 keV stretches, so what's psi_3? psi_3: 2.1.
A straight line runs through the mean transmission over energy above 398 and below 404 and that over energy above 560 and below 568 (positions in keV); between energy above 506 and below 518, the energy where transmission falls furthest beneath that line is 507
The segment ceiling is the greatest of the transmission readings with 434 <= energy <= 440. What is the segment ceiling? 10.76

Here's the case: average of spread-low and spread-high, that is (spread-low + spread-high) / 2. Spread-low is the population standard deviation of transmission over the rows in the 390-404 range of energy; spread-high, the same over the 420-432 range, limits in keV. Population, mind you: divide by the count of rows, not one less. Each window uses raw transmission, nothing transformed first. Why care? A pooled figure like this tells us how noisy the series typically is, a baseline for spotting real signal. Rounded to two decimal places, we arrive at 0.57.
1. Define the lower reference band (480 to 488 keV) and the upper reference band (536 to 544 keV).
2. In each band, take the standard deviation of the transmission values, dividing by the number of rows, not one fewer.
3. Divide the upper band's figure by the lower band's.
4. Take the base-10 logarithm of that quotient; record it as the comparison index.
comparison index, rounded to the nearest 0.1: -0.2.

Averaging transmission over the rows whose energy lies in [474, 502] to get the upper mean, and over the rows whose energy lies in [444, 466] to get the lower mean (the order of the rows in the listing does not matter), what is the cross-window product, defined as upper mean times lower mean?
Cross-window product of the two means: 78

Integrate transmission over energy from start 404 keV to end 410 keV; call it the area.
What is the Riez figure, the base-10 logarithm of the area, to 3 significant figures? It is 1.93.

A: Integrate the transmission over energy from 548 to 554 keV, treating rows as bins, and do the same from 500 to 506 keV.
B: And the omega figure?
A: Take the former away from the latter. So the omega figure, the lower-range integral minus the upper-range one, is -13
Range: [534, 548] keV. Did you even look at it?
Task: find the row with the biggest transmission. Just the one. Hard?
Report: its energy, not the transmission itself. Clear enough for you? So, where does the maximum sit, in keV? 543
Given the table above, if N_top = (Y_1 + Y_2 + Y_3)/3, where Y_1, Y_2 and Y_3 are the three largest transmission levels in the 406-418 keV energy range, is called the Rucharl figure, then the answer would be 13.3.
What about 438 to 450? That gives 10.1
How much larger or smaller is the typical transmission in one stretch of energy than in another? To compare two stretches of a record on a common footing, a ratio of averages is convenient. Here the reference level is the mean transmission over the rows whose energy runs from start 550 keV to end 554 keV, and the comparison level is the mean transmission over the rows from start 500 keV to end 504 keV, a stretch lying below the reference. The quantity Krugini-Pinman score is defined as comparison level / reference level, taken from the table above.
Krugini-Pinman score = 0.77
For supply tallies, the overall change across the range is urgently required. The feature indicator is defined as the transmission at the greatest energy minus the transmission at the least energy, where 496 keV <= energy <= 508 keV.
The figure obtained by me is -0.2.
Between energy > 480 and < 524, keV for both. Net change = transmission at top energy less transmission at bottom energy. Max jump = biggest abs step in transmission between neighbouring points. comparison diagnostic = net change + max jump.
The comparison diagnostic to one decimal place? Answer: 1.9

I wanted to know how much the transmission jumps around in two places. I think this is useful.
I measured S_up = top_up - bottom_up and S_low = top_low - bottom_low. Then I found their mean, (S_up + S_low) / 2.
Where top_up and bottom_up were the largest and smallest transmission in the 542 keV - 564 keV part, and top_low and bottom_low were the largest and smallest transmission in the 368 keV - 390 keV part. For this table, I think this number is 3.6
